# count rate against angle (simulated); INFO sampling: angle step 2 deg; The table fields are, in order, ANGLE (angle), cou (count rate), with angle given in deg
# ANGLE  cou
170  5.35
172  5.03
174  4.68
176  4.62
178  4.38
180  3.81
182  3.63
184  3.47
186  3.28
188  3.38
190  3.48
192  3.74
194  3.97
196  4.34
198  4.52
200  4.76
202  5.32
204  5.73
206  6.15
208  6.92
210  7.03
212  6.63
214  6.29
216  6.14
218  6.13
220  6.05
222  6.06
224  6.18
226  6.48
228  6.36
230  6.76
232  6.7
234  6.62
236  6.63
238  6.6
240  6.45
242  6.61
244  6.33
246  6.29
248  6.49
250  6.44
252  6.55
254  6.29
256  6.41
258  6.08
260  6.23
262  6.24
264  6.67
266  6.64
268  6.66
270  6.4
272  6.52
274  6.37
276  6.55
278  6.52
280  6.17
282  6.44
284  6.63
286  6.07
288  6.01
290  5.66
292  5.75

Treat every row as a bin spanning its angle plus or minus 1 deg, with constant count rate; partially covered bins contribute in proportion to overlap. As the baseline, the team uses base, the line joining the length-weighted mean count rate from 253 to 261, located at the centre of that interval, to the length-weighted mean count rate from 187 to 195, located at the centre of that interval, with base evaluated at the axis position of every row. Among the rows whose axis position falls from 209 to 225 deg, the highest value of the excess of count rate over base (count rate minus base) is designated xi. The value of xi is 2.6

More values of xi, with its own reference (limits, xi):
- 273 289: -0.5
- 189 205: 1.6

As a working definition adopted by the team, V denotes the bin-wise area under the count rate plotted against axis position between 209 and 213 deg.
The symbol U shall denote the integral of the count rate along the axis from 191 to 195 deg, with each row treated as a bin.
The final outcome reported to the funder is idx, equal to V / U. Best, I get 1.8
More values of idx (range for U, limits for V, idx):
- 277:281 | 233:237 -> 1.0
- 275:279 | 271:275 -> 1.0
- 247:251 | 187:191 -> 0.5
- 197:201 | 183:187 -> 0.7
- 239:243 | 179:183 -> 0.6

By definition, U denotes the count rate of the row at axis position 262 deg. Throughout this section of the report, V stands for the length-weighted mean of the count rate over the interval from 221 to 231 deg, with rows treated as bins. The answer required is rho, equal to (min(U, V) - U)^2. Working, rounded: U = 6.24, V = 6.4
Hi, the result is 0.0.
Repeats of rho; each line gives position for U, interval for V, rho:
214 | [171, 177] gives 2.3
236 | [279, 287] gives 0.1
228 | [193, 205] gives 2.5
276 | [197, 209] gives 1.0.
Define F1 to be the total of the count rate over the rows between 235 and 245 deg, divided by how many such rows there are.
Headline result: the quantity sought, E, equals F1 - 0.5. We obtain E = 6.0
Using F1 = 6.52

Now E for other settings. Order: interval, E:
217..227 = 5.7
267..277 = 6.0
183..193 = 3.0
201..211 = 5.7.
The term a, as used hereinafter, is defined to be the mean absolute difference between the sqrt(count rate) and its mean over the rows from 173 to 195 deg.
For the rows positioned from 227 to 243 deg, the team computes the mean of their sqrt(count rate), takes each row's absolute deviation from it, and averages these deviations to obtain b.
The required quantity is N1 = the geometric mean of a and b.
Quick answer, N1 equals 0.043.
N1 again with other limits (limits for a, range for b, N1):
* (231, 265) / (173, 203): 0.062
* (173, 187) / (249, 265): 0.061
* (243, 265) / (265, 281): 0.025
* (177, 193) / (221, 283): 0.044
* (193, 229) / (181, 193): 0.071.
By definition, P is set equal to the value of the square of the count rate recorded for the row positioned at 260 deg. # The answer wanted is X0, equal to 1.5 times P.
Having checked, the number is 58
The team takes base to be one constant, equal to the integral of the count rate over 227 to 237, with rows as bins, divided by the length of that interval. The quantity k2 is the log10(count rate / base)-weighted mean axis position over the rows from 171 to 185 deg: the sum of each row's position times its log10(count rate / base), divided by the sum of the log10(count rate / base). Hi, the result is 179.1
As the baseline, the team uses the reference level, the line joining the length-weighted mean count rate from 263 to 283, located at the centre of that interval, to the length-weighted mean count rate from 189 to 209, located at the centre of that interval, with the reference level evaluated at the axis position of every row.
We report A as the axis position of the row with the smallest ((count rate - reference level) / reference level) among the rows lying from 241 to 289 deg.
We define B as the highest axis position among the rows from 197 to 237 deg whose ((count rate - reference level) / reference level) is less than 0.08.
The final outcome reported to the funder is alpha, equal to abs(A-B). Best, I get 86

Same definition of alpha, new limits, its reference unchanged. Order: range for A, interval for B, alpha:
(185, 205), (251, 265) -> 78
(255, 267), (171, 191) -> 68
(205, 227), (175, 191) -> 32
